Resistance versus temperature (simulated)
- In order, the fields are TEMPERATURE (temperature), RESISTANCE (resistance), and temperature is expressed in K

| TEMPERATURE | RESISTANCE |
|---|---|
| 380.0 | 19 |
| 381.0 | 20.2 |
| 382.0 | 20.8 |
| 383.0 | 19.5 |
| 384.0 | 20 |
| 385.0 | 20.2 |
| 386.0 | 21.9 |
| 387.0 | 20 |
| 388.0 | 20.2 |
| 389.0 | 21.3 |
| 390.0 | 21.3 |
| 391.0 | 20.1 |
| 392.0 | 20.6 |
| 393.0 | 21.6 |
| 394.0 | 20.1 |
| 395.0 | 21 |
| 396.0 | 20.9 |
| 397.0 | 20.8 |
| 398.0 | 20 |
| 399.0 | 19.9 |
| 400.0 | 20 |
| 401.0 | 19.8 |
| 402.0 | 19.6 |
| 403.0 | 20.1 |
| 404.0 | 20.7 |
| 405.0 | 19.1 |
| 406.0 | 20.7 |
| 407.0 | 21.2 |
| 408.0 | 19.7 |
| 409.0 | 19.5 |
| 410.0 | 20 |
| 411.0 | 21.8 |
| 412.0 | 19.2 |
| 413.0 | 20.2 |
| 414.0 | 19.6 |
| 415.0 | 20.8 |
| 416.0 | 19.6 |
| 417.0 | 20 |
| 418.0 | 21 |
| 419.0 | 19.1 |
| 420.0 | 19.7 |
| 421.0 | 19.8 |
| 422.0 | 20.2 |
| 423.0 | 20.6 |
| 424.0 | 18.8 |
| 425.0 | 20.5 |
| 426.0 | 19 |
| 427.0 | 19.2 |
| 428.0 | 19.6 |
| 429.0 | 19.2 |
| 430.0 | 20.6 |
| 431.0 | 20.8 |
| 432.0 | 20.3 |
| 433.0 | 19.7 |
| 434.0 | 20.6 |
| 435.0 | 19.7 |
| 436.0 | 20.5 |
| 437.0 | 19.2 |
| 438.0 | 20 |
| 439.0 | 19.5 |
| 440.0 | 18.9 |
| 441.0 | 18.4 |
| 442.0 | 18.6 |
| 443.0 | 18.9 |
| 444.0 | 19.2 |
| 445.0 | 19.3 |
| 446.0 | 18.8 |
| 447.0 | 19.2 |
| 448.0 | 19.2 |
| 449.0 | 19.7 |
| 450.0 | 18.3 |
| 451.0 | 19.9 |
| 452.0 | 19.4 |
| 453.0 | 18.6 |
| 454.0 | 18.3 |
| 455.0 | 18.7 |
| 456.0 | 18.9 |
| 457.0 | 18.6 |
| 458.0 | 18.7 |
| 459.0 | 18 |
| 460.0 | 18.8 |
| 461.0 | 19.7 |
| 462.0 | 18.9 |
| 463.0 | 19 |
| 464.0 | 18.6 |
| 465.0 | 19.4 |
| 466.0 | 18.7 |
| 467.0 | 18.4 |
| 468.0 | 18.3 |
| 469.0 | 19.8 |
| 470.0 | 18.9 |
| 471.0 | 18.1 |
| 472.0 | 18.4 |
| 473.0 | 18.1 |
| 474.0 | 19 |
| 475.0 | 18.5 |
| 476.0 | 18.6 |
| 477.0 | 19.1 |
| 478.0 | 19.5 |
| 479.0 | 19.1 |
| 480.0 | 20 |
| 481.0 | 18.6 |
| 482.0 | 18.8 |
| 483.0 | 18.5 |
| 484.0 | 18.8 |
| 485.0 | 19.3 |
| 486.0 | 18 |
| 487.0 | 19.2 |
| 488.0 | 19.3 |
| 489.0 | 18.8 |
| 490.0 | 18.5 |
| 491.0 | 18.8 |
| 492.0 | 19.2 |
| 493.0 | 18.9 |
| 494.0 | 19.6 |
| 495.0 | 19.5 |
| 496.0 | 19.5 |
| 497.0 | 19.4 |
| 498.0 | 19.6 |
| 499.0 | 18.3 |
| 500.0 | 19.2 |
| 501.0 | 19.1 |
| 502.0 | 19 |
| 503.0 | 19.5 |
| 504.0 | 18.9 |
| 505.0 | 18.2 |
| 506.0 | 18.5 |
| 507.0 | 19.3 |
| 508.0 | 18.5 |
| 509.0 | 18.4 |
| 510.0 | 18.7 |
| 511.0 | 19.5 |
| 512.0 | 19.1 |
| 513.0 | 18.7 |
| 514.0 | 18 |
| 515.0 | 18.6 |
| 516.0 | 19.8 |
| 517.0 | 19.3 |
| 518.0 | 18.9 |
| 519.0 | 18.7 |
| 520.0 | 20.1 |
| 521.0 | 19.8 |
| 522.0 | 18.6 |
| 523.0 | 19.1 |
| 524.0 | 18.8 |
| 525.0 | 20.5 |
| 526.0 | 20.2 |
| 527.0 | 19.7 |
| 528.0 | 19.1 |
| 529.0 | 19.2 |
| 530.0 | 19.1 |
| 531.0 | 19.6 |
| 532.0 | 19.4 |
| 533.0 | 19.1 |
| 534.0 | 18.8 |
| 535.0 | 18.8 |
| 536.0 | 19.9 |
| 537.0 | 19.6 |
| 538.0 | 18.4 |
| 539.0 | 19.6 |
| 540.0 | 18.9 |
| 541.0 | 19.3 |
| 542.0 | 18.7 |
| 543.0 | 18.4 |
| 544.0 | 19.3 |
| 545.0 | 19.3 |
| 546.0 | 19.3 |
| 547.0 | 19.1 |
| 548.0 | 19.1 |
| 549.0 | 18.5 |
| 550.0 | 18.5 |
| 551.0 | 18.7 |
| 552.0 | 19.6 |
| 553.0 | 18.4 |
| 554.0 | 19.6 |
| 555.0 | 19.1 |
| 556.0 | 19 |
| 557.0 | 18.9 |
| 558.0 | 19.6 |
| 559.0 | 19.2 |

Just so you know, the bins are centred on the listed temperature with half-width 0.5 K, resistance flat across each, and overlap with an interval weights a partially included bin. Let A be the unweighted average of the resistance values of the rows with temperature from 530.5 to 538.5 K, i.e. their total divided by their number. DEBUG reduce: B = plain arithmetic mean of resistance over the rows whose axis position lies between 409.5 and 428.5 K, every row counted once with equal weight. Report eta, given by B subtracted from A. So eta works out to -0.7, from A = 19.2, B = 19.93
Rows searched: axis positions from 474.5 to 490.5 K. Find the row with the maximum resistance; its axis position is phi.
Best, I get 480.0 K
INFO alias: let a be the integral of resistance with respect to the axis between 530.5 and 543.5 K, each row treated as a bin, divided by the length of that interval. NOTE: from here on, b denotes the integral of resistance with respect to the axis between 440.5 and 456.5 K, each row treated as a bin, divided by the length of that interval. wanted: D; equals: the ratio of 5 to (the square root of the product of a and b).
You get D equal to 0.263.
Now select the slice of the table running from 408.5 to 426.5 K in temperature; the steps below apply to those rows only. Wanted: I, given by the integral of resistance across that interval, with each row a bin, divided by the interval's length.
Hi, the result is 19.97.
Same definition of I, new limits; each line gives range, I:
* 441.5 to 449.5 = 19.11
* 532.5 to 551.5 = 19.02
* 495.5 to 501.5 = 19.18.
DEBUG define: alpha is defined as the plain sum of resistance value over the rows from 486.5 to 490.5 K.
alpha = 76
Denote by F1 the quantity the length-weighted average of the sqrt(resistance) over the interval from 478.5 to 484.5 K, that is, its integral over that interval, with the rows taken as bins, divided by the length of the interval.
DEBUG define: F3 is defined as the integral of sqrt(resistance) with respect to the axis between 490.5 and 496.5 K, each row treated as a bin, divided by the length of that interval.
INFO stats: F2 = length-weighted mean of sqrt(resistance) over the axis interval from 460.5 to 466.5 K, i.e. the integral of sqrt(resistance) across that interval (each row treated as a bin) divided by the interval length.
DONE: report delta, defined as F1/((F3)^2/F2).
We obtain 0.99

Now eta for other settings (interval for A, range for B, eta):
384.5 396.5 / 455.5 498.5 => 1.9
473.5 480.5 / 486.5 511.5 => 0.1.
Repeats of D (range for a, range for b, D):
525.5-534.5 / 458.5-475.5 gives 0.263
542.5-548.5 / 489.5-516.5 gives 0.263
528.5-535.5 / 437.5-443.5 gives 0.262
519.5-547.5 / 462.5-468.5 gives 0.263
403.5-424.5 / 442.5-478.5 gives 0.257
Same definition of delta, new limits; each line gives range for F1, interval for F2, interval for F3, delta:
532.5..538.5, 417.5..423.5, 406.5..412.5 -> 0.97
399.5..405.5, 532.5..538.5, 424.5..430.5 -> 0.99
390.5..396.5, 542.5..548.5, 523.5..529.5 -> 1.02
